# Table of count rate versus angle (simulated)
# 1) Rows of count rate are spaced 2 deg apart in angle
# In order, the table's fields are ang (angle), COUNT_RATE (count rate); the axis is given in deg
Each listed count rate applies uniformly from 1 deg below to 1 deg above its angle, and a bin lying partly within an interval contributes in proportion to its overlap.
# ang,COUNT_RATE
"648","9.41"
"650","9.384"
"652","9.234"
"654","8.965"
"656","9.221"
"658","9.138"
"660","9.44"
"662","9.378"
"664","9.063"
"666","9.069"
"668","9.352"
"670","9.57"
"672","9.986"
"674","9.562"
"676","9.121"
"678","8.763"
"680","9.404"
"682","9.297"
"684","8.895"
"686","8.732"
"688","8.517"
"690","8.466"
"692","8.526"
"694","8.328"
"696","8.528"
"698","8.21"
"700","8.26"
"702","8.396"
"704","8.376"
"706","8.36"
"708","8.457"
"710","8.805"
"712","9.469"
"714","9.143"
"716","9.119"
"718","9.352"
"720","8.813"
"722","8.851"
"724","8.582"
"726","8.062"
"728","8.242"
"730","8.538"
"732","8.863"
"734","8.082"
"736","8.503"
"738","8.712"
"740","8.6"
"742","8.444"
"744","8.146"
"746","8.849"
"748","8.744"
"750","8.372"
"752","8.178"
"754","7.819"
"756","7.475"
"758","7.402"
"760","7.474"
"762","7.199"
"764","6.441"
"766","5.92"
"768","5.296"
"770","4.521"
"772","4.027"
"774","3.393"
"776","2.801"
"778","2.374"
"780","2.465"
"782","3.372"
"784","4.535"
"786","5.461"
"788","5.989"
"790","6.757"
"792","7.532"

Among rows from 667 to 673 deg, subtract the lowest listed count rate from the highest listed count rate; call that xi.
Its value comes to 0.6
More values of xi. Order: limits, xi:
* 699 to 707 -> 0.1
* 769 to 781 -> 2.1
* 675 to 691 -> 0.9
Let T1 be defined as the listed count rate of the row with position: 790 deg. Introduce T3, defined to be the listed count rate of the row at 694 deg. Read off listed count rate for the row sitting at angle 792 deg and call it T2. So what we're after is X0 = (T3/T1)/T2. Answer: 0.16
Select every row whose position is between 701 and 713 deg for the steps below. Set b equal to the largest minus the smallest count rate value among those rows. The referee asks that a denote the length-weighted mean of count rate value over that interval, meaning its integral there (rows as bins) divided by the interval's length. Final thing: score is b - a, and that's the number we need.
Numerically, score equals -7.53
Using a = 8.6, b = 1.1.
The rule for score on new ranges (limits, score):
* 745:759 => -6.67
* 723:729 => -7.78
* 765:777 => -1.21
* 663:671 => -8.76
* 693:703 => -8.03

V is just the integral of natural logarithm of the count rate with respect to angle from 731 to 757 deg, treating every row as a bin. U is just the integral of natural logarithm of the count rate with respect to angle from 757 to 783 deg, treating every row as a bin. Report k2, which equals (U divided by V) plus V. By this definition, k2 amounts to 56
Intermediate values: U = 38.9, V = 55.2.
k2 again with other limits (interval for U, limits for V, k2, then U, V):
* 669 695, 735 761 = 56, 57.1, 54.7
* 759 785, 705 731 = 57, 37.9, 56.4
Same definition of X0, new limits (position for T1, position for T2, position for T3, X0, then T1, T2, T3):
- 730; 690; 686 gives 0.12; 8.538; 8.466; 8.732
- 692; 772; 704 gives 0.24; 8.526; 4.027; 8.376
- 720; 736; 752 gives 0.11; 8.813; 8.503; 8.178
